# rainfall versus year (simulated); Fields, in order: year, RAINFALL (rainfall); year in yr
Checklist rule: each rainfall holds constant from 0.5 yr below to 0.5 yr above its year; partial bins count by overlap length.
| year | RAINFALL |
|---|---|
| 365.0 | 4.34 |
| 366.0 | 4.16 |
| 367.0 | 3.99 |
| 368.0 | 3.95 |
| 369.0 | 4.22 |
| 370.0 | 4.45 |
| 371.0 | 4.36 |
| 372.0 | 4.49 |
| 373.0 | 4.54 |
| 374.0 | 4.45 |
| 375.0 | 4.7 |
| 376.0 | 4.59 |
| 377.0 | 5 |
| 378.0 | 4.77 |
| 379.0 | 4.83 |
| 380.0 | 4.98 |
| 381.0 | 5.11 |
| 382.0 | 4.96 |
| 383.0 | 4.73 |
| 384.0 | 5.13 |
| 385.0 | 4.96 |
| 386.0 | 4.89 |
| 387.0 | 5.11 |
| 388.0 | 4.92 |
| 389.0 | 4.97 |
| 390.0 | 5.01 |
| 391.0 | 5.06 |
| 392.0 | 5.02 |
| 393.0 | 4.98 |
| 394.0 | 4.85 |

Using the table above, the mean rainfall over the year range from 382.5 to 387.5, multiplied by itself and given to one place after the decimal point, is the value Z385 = 24.6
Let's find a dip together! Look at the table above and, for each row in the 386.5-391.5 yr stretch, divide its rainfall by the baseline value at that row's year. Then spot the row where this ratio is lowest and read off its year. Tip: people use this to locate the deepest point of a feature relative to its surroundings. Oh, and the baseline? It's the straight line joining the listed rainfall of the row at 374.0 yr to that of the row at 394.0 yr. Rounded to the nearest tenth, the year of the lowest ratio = 388.0 yr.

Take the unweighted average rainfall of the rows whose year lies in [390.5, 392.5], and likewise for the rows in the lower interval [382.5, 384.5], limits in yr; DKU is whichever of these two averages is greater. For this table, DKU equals 5.04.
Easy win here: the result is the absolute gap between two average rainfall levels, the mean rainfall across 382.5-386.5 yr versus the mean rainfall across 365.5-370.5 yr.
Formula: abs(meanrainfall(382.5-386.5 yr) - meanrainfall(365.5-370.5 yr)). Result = 0.77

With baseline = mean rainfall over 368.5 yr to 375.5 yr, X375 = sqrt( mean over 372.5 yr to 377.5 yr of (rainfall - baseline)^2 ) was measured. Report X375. 0.27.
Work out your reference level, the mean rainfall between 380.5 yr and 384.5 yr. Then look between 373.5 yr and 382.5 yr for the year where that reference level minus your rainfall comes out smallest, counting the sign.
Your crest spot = 381.0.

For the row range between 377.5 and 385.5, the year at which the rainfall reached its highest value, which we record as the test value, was 384.0 yr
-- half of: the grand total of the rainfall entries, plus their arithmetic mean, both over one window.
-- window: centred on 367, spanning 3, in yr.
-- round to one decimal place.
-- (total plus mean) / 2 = 8.1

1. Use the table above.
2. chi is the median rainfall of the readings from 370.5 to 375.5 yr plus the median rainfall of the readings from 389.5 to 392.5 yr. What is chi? 9.5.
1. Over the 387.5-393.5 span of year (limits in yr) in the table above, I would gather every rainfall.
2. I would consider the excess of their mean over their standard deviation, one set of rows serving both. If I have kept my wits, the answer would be 4.9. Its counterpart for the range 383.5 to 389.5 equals 4.9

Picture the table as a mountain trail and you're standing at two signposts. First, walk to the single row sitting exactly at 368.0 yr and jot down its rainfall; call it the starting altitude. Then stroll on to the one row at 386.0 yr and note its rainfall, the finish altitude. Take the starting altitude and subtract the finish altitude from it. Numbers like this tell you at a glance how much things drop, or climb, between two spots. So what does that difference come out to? -0.94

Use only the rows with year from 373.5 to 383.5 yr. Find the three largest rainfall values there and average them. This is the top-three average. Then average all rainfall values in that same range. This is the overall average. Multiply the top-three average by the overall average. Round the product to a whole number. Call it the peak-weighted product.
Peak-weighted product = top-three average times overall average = 24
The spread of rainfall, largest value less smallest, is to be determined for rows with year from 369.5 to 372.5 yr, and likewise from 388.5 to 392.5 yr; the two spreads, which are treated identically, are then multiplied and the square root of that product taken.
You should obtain 0.11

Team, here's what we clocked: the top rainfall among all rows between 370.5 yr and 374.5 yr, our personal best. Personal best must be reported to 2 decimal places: 4.54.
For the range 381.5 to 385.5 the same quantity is 5.13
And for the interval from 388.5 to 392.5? 5.06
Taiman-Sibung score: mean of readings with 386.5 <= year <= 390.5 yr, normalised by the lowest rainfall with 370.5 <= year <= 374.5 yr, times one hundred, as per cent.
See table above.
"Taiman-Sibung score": 115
